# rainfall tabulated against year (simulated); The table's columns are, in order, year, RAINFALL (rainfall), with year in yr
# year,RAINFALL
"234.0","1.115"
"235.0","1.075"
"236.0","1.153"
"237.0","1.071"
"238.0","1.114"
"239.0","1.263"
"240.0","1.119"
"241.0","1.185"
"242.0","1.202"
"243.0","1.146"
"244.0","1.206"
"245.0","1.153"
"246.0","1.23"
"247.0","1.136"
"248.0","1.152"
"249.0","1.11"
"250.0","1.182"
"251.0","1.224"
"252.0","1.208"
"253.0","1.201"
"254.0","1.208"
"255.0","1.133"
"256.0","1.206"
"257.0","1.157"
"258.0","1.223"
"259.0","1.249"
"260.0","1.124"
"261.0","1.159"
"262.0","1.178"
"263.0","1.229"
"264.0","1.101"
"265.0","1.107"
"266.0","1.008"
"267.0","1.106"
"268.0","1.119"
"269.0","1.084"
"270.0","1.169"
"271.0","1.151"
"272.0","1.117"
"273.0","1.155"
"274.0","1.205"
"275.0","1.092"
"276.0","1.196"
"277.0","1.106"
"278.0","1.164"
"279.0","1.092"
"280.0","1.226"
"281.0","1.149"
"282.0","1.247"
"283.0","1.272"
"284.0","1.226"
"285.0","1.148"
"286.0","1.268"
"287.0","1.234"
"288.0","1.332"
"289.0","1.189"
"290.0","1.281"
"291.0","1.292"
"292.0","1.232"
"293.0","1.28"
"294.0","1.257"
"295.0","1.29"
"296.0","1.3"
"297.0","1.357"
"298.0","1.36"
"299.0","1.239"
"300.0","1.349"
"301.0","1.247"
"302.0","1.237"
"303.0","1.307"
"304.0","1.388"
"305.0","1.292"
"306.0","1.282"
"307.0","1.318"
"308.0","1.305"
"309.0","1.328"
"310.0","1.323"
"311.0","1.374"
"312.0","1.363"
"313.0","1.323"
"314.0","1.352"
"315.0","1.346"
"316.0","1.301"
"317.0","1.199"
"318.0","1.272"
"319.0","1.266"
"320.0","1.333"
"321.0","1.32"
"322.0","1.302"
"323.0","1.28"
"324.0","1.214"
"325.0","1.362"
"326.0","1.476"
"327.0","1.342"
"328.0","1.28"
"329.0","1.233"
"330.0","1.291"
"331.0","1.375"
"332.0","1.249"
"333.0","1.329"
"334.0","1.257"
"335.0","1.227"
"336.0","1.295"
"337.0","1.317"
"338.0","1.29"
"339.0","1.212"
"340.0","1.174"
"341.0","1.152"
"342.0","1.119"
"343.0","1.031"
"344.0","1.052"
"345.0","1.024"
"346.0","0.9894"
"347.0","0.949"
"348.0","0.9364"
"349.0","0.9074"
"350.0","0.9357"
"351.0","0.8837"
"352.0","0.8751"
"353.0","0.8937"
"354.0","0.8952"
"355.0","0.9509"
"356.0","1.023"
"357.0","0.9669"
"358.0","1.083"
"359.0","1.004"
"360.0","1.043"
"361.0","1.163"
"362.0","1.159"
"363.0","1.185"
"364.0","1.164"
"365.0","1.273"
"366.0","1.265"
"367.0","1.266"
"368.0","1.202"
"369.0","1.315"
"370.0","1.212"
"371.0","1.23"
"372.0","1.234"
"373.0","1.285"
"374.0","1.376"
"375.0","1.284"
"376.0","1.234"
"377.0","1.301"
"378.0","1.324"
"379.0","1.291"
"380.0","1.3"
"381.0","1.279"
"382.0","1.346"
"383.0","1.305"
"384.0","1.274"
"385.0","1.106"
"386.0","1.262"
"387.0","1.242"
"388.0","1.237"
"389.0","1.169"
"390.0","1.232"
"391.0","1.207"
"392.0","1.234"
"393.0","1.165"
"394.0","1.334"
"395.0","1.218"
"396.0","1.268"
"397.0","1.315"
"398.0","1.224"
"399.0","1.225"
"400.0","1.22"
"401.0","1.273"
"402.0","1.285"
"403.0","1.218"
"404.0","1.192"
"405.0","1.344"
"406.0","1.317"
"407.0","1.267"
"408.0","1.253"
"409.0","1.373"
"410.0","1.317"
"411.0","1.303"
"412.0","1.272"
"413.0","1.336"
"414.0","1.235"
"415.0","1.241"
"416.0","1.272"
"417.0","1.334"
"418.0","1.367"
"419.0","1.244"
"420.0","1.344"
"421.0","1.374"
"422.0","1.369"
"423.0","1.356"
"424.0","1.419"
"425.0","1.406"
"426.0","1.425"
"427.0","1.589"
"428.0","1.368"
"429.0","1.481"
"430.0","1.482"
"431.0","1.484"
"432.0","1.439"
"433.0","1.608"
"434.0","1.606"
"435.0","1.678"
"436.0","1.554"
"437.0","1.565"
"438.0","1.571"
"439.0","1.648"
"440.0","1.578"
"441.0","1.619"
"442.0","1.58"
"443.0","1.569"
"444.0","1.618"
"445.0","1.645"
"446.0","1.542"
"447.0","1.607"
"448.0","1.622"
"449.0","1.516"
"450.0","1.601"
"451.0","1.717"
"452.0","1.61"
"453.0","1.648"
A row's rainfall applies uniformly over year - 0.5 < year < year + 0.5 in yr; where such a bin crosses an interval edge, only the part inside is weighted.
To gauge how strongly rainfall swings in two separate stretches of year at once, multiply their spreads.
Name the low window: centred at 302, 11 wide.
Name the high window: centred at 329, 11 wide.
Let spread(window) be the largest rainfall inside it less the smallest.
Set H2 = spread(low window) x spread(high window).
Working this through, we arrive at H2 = 0.040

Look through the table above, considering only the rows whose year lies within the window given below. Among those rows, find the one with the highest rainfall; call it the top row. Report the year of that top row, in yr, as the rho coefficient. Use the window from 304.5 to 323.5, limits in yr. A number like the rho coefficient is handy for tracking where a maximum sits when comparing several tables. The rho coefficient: 311.0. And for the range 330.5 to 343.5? 331.0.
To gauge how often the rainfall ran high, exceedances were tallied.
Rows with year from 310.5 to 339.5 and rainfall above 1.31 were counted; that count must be 13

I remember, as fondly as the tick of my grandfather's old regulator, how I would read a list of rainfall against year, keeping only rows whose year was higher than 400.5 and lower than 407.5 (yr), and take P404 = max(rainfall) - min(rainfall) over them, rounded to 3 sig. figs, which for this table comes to 0.152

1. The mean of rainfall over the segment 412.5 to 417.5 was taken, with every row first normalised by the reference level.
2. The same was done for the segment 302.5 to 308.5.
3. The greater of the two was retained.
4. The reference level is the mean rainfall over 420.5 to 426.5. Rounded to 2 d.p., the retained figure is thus 0.95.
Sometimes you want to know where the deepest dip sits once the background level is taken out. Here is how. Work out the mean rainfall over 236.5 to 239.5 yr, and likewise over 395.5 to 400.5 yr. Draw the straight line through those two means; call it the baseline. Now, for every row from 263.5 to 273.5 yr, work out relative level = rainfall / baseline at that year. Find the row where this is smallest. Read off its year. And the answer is 266.0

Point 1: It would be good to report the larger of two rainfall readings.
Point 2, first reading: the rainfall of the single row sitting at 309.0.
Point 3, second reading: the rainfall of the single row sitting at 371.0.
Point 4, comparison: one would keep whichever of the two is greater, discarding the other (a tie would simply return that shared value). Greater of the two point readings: 1.33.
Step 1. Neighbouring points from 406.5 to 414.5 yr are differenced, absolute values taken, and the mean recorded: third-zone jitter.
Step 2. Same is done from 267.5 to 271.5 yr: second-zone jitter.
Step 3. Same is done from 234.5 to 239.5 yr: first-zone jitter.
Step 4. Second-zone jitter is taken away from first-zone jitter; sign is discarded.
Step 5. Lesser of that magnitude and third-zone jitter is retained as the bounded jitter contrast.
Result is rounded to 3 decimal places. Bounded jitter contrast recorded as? 0.042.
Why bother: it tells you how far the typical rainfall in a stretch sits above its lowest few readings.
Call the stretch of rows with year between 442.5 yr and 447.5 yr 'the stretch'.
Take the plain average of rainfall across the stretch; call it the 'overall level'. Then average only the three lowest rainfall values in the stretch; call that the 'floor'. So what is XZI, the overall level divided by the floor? 1.015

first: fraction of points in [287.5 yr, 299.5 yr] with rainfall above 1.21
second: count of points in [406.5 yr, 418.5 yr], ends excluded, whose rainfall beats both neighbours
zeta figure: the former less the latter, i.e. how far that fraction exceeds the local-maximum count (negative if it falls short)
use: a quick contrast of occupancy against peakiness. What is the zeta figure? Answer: -1.1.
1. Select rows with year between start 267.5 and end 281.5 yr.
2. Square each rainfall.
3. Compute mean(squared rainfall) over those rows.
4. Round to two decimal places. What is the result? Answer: 1.31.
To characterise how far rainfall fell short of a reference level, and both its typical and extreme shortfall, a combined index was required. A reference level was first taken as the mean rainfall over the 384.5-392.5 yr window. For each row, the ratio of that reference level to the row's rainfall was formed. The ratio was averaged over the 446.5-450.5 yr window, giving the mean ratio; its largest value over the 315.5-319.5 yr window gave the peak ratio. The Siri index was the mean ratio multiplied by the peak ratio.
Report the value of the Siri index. 0.77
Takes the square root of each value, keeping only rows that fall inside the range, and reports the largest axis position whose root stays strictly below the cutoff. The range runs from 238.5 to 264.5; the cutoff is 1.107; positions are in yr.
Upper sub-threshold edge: 264.0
